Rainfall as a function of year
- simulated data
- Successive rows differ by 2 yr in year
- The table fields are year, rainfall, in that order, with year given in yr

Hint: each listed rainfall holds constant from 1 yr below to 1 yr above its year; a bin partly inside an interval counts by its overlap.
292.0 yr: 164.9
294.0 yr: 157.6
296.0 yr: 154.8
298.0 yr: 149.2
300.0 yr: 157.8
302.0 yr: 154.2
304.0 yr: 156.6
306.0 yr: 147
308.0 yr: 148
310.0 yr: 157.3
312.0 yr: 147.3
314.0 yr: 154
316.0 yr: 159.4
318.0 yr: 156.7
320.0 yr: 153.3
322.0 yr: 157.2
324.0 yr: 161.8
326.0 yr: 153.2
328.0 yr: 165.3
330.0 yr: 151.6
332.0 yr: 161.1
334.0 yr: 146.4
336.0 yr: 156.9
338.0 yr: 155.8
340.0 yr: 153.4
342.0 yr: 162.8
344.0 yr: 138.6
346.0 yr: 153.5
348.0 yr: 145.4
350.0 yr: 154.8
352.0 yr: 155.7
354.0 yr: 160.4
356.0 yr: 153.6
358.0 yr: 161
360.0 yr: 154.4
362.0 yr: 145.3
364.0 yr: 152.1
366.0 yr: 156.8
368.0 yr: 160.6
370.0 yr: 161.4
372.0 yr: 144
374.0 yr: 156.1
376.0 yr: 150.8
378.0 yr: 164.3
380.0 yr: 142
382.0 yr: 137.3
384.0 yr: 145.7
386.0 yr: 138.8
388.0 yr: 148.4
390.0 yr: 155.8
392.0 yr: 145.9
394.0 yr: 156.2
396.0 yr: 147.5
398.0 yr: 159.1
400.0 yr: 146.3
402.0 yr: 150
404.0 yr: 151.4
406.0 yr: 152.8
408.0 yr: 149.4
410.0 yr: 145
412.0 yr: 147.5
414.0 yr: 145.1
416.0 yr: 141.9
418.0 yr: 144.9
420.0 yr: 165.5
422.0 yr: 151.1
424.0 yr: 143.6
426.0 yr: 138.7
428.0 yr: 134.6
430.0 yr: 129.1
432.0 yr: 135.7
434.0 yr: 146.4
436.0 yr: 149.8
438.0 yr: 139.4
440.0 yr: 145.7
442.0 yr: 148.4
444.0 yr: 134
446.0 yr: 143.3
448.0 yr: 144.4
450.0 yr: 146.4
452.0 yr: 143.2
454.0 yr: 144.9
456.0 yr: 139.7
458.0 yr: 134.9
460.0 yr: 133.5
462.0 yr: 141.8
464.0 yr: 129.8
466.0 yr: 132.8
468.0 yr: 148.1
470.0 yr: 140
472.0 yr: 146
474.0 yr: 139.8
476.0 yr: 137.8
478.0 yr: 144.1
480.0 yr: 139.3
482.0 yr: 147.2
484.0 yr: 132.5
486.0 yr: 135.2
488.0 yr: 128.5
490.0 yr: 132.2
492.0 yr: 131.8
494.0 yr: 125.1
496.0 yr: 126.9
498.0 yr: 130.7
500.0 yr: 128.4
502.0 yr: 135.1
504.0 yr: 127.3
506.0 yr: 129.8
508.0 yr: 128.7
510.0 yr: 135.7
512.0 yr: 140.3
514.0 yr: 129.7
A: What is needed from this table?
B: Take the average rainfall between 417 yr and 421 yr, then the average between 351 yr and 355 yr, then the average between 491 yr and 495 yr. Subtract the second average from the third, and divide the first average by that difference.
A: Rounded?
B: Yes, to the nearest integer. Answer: -5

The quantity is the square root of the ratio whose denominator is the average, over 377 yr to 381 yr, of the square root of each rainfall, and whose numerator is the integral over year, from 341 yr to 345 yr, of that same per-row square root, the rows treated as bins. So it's 1.99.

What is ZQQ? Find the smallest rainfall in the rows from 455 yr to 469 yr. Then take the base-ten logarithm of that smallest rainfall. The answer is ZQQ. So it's 2.11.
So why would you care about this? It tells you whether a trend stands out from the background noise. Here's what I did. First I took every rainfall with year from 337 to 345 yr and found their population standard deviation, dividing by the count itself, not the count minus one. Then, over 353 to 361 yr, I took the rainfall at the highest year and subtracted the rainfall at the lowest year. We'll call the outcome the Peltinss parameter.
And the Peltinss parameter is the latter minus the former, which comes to -15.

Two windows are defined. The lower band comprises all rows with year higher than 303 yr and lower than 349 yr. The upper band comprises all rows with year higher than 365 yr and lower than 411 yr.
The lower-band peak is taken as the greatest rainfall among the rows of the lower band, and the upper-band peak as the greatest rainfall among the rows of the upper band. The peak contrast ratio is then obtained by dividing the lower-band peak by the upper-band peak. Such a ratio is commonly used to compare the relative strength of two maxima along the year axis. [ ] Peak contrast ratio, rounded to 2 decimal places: 1.01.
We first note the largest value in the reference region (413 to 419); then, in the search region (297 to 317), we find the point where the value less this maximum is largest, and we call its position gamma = 316.0 yr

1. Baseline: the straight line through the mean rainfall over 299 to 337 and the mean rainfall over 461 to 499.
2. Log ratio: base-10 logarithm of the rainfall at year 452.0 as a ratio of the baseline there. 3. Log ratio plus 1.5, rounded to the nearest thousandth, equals 1.511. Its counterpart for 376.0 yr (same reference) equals 1.507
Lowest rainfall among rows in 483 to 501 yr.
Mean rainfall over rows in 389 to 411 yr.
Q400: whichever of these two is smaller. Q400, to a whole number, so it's 125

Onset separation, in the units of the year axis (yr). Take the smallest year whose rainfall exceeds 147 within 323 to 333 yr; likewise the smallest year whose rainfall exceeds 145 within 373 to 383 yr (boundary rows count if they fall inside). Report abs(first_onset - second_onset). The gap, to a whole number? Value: 50 yr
